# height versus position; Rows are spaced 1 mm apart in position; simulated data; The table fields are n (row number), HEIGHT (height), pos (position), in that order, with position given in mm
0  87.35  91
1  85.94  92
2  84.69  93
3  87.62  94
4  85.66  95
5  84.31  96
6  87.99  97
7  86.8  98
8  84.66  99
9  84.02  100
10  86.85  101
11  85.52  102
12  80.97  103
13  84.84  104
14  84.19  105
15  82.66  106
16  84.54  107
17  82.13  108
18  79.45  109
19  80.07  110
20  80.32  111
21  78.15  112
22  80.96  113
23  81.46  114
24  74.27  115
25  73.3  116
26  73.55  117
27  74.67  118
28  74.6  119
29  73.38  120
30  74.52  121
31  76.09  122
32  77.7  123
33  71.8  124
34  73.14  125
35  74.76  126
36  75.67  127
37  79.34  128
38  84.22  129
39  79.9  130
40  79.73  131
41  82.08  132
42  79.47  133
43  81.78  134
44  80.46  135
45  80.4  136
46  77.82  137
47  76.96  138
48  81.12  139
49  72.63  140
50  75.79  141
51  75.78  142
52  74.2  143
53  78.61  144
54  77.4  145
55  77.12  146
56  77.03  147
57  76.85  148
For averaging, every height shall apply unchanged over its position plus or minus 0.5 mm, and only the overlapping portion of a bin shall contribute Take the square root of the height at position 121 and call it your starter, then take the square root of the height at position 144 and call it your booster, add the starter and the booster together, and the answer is 17.50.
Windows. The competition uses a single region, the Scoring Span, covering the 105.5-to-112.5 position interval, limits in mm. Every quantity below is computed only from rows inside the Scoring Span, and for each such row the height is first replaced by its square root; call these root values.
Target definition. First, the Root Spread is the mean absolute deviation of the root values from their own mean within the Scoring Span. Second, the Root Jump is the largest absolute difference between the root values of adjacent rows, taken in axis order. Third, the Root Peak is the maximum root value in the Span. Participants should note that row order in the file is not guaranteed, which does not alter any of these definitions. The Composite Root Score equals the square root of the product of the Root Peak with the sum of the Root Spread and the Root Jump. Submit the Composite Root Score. 1.51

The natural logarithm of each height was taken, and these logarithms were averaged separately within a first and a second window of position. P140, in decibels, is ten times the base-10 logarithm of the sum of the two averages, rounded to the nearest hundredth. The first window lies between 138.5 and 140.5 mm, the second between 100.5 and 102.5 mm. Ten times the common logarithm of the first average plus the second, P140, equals 9.44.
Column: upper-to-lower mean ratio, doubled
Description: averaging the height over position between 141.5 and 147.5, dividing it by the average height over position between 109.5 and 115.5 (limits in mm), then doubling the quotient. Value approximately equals 1.94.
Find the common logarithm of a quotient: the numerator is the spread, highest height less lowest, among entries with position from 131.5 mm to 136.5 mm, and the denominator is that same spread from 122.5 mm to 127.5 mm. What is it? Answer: -0.35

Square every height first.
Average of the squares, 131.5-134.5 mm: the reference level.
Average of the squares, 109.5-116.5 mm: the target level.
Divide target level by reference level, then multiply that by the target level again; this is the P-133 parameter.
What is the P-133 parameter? 5748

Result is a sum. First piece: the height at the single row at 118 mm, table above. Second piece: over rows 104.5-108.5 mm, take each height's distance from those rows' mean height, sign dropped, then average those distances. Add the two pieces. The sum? 76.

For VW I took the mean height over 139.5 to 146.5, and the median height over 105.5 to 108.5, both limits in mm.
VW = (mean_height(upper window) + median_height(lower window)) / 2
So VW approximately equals 79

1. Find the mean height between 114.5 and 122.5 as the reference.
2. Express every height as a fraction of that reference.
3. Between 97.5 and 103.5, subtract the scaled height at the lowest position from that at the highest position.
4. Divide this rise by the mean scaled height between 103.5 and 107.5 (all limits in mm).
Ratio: -0.069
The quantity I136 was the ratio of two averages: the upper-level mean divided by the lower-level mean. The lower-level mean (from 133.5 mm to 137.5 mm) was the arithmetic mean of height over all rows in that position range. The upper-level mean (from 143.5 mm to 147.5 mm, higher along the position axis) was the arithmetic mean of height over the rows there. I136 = 0.97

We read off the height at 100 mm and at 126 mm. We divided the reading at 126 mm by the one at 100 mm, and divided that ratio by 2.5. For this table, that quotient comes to 0.356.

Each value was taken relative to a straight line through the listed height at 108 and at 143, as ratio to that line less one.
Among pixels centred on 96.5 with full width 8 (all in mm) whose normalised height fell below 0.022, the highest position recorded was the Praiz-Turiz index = 100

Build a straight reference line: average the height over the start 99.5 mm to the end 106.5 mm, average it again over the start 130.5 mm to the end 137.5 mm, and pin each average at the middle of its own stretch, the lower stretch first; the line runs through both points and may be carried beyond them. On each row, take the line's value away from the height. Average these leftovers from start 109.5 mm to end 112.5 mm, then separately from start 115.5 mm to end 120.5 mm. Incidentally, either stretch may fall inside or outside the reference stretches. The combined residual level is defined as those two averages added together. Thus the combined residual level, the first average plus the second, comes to -12.0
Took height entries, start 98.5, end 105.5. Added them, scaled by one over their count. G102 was 84.4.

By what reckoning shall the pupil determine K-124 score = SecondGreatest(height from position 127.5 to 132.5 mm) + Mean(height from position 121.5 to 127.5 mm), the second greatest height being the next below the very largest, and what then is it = 157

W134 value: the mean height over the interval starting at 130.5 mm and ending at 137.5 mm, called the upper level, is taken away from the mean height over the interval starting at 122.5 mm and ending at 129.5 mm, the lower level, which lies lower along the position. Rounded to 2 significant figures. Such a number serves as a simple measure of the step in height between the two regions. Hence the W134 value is -3.6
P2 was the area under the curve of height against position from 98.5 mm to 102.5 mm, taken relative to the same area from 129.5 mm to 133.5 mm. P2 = 1.06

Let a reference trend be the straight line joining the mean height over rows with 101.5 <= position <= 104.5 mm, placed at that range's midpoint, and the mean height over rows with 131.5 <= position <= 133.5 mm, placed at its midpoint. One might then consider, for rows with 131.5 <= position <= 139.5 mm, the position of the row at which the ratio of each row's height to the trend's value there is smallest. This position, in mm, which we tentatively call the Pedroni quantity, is 138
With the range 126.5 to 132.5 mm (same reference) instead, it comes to 127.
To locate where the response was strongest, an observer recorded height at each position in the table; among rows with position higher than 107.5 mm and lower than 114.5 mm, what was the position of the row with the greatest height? 108 mm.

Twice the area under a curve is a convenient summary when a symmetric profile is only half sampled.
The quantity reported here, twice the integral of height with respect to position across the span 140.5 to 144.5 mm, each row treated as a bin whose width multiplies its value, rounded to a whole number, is 609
